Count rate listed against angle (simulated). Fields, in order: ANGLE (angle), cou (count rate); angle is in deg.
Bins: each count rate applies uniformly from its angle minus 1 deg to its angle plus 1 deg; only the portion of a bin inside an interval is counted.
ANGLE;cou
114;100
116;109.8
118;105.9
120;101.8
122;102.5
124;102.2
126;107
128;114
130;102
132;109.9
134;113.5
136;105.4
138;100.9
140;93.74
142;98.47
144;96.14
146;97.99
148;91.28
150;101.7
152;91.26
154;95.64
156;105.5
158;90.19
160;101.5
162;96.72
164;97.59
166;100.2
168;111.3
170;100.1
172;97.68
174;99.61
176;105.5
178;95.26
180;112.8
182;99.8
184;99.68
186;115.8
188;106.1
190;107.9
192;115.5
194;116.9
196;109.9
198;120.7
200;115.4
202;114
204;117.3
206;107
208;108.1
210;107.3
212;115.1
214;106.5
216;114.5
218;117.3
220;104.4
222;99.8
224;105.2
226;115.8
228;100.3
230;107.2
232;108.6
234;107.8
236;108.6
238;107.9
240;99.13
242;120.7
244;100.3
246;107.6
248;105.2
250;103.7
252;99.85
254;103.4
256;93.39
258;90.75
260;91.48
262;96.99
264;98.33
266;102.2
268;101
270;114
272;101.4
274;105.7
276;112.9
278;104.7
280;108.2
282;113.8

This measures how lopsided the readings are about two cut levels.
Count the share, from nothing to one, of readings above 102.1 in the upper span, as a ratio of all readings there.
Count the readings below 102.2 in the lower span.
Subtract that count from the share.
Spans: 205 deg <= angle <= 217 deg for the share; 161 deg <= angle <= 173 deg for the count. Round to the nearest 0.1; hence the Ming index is -4.0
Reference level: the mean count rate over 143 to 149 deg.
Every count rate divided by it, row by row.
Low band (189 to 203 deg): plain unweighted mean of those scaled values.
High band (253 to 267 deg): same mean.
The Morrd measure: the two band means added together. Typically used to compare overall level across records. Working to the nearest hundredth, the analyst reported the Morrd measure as 2.22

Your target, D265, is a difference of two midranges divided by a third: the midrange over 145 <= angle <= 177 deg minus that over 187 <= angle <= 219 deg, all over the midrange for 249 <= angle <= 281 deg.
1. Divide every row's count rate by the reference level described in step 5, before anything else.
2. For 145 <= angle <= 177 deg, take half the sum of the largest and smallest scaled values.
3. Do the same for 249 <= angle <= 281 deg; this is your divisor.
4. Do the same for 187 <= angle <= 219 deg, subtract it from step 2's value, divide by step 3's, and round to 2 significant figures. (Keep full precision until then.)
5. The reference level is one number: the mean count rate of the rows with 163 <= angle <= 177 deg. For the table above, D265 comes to -0.12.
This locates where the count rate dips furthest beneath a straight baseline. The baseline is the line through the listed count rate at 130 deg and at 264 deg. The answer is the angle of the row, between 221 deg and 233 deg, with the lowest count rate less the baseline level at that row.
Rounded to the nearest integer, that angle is 222 deg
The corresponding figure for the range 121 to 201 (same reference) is 158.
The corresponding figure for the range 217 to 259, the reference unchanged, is 258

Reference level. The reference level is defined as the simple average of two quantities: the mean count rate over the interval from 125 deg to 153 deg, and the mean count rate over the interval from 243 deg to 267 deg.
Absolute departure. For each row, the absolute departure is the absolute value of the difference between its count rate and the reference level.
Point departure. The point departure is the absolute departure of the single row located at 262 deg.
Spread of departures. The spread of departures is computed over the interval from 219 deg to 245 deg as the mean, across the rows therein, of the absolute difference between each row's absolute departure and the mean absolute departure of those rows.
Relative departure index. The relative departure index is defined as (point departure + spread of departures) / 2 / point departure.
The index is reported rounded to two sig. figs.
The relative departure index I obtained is 1.1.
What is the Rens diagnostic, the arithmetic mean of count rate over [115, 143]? 105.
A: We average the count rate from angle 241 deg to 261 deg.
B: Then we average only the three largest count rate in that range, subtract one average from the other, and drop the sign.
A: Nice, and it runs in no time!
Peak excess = 9.5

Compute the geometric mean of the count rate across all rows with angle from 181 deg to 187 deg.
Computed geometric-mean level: 105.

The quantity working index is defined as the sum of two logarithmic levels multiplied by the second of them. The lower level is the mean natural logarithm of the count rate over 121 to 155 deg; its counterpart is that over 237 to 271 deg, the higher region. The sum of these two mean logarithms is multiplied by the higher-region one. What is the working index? 42.7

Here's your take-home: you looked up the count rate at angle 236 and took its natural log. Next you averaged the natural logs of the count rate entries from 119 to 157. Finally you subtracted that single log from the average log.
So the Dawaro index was -0.07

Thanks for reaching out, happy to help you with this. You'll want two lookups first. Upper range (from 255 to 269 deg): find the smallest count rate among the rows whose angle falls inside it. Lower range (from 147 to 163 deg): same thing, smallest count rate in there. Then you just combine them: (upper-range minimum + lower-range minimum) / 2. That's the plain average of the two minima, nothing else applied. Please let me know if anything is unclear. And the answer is 90.5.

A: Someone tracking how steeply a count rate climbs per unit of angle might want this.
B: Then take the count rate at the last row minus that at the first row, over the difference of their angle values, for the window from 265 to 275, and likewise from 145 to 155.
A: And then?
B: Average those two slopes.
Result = 0.1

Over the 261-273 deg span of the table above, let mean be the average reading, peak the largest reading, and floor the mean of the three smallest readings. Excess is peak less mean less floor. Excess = -87.1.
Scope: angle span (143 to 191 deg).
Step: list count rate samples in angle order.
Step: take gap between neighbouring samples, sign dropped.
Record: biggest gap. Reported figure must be 18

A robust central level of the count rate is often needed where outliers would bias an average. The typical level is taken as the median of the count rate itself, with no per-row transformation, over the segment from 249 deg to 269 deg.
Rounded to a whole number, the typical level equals 99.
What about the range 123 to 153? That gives 102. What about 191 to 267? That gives 107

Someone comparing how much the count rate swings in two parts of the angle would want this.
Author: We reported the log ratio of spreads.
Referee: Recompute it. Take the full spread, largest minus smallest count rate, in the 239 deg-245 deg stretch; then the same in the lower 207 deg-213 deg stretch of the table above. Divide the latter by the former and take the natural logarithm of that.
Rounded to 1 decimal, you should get -1.0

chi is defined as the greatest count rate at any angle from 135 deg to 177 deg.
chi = 111.3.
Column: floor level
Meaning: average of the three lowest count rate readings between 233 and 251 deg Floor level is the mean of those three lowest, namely 101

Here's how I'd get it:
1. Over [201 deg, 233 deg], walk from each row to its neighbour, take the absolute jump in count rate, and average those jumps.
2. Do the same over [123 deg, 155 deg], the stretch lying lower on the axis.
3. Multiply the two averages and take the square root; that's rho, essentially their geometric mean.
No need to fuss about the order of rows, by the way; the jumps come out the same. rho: 6.53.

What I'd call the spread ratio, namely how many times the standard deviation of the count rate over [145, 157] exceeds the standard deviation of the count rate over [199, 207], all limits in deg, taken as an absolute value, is 1.3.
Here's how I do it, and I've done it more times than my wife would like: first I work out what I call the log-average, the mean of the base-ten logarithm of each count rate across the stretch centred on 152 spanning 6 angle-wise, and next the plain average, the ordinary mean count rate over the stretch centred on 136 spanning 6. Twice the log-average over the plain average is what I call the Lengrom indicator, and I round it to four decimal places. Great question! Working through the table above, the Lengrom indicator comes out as 0.0372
